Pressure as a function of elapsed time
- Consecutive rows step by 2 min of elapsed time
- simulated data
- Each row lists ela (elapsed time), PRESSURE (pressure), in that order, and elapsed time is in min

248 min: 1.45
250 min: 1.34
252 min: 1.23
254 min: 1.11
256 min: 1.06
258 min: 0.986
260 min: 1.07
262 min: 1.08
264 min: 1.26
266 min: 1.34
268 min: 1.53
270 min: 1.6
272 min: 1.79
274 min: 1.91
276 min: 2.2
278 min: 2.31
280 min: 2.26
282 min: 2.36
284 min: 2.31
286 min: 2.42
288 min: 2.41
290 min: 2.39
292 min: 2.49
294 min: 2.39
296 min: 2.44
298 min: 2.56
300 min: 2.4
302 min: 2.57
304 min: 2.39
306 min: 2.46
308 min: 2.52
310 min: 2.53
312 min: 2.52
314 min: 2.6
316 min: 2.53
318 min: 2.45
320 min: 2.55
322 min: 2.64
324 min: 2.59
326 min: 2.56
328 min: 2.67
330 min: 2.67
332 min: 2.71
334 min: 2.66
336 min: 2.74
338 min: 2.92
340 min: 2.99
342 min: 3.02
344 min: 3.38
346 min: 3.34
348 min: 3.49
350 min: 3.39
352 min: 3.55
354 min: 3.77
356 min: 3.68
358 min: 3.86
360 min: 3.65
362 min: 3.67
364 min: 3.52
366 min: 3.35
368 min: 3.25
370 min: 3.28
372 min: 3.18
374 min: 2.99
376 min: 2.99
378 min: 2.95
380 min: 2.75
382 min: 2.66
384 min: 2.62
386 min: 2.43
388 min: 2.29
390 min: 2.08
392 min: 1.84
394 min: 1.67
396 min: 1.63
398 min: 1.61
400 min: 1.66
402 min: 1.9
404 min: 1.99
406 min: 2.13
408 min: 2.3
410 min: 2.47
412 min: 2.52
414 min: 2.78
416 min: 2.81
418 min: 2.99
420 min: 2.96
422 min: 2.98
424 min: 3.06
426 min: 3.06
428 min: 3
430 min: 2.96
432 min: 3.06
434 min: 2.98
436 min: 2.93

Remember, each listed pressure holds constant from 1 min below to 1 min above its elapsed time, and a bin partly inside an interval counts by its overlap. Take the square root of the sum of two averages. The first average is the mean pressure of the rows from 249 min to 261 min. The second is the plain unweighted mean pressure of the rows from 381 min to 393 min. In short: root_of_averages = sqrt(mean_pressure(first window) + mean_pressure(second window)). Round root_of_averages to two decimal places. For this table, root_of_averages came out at 1.86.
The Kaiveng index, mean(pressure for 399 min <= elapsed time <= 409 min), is 2.0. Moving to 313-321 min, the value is 2.5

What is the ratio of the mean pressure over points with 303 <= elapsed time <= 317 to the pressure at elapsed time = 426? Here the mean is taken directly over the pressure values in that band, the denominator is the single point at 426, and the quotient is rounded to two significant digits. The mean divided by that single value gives 0.82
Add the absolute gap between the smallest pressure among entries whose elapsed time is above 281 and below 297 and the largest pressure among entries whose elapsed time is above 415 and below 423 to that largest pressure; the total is 3.7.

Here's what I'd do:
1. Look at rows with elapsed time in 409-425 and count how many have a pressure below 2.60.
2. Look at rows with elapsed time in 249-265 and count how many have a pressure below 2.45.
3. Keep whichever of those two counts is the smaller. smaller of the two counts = 2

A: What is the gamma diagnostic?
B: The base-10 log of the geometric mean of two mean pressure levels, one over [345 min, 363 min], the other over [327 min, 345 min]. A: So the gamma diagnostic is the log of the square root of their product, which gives 0.51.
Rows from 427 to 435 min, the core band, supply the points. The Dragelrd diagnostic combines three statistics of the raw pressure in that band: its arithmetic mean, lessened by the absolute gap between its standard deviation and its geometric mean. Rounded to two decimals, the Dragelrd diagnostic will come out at 0.04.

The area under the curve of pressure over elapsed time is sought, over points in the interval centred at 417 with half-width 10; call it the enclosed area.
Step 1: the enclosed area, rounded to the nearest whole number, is 56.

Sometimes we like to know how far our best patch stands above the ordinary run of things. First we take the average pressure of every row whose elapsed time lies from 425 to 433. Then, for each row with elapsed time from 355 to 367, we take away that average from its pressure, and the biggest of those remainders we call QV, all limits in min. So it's 0.8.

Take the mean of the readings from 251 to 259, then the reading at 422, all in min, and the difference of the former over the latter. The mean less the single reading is -1.9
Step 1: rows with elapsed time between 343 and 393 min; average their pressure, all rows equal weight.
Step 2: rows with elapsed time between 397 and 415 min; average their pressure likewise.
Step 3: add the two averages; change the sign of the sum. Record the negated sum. -5.3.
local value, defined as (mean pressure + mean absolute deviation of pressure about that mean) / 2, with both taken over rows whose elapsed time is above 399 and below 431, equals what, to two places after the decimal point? 1.50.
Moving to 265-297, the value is 1.22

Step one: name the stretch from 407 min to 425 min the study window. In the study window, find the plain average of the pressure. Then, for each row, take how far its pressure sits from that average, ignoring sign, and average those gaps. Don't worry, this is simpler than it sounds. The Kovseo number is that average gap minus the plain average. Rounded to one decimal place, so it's -2.5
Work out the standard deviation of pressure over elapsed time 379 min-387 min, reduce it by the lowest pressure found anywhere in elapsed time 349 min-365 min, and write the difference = -3.3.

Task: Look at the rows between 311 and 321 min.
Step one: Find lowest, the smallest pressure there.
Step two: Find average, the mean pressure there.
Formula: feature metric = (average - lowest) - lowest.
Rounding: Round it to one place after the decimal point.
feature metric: -2.4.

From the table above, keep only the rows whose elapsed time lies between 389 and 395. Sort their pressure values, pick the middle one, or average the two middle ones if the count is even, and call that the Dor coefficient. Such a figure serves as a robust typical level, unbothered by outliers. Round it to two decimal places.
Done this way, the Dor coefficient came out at 1.84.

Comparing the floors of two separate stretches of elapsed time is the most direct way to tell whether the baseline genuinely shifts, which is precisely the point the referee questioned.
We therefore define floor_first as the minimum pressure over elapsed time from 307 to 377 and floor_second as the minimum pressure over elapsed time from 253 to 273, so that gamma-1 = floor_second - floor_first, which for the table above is -1.5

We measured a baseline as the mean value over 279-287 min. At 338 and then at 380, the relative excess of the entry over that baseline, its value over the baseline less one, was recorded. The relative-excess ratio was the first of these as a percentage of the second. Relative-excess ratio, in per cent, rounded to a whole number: 141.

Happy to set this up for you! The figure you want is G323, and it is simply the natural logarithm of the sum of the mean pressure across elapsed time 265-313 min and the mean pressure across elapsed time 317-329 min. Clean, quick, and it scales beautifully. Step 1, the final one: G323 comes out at 1.58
